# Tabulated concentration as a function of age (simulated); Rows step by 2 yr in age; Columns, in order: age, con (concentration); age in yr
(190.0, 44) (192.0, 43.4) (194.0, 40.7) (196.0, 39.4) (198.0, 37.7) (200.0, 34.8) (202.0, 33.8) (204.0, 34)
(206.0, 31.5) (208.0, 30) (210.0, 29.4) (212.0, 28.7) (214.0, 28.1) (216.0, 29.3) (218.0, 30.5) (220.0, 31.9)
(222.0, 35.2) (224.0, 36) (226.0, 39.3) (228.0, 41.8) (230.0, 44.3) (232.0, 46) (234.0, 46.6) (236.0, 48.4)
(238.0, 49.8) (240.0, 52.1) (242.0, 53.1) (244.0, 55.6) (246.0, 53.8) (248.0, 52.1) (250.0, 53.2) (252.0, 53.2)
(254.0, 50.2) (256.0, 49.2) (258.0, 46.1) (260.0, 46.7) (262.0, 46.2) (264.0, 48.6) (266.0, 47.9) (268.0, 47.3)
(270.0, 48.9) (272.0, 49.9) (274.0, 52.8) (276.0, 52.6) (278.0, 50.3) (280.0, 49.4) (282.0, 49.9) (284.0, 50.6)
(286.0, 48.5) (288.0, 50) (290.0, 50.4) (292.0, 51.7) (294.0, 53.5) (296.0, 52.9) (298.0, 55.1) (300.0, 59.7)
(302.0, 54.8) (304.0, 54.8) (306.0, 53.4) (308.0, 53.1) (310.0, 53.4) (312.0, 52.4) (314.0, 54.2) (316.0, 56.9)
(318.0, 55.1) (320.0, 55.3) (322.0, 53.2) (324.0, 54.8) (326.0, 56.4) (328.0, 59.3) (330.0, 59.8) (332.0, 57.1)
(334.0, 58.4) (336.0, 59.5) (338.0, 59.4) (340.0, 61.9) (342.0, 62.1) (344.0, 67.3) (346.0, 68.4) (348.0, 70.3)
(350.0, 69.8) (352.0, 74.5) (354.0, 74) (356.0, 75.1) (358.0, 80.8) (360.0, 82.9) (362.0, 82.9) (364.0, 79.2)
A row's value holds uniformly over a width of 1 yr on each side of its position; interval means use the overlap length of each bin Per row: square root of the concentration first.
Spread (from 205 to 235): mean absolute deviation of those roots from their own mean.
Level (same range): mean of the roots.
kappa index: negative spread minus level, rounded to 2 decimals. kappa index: -6.39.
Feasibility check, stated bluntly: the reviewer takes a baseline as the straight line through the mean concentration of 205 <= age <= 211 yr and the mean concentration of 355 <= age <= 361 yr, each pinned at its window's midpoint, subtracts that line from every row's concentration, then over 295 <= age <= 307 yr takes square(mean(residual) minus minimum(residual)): 11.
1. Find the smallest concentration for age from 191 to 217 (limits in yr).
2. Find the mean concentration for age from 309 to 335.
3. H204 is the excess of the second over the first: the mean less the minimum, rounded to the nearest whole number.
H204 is 28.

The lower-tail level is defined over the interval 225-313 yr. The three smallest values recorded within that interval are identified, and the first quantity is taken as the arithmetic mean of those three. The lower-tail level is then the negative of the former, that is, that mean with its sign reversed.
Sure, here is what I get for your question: -42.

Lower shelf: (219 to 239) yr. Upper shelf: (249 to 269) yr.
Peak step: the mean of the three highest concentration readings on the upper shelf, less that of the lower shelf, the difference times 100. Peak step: 393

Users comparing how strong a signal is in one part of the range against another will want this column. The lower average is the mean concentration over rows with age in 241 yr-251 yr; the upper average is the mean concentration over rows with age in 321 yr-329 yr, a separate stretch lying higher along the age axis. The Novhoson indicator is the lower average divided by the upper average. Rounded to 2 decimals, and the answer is 0.96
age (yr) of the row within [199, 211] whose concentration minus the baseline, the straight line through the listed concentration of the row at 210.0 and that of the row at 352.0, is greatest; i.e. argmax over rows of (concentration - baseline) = 200.0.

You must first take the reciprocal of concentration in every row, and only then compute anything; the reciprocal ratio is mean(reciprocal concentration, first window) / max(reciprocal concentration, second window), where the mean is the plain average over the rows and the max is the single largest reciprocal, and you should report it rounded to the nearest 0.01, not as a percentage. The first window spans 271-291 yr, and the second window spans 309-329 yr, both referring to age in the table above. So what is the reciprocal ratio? 1.04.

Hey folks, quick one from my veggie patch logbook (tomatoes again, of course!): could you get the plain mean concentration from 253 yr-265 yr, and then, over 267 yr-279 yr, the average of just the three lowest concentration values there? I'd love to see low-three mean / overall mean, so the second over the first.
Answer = 1.02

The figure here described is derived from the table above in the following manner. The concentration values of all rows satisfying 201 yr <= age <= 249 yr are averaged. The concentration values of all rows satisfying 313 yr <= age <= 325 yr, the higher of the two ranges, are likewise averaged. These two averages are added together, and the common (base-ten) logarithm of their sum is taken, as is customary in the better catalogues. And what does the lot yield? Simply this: 1.98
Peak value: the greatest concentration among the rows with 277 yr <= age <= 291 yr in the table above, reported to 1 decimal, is 50.6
